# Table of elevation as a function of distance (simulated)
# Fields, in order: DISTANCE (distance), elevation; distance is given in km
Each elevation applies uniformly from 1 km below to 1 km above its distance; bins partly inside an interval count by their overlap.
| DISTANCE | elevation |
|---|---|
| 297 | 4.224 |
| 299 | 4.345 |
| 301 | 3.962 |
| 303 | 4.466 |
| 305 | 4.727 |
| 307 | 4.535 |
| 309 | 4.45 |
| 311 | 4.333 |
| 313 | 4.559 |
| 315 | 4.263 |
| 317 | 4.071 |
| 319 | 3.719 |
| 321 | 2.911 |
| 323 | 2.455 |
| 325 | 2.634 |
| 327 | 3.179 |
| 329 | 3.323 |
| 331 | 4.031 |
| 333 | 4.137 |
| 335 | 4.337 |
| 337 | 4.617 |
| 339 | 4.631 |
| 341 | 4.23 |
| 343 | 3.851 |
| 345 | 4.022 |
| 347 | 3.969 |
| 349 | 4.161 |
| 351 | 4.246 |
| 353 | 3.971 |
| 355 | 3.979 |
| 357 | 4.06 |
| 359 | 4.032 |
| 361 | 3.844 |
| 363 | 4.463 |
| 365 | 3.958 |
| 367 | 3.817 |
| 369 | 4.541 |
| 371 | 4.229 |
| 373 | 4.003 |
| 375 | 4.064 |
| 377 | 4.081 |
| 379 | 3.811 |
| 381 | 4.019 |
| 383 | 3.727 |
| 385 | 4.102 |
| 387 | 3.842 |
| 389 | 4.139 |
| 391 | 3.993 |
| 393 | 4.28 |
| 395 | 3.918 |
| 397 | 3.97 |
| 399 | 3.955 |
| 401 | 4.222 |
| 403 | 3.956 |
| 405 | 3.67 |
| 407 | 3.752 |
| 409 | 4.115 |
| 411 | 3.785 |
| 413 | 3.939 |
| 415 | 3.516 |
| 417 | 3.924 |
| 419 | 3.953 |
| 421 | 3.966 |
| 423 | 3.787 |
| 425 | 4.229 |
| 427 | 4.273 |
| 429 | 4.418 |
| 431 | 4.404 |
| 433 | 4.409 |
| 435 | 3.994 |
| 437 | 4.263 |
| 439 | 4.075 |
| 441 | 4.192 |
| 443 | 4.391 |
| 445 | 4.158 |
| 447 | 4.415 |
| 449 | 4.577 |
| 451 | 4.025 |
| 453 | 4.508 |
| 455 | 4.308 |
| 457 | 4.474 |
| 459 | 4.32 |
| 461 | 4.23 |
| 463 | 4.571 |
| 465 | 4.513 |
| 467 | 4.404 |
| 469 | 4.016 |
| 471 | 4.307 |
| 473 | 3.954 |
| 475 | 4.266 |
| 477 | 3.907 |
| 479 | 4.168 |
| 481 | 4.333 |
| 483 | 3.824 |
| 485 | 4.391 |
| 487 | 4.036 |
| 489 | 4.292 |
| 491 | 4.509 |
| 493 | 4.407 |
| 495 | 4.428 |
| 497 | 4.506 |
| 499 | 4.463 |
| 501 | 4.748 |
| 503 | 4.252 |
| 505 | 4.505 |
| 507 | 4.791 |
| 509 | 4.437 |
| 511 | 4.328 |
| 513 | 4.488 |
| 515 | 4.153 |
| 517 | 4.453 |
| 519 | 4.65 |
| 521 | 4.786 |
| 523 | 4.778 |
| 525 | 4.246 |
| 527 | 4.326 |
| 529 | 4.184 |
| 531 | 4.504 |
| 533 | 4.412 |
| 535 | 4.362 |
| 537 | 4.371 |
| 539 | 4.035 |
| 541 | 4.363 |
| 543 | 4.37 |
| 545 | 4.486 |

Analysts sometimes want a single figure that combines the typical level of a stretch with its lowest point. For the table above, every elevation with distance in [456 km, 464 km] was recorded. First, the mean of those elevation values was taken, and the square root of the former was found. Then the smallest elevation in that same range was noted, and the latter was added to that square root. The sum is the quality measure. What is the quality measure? 6.3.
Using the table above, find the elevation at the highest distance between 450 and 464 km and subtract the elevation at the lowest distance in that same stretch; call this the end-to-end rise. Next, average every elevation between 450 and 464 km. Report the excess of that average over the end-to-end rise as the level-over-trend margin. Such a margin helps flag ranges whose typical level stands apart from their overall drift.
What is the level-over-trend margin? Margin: 3.8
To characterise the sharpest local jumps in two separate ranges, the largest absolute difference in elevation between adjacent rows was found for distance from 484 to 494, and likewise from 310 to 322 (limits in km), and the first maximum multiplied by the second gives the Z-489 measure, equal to 0.29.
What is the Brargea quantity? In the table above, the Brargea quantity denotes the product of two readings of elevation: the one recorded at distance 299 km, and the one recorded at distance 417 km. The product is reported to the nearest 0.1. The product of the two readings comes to 17.0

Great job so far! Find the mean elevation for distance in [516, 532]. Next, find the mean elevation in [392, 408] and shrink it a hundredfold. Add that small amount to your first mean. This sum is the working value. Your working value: 4.53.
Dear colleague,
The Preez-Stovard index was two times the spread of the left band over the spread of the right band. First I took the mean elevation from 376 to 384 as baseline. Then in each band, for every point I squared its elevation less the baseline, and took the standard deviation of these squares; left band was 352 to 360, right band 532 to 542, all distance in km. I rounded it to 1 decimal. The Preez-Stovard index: 0.2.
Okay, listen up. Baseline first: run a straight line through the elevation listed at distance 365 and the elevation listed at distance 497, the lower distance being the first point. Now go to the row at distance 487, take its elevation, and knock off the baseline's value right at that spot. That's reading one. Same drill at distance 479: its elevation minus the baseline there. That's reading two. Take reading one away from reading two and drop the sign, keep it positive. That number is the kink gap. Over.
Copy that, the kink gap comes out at 0.17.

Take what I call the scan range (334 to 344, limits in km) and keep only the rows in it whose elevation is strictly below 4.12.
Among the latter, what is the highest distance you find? 343 km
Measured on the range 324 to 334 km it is 331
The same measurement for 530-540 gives 539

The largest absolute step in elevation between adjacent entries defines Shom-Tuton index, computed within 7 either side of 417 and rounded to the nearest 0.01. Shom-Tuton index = 0.42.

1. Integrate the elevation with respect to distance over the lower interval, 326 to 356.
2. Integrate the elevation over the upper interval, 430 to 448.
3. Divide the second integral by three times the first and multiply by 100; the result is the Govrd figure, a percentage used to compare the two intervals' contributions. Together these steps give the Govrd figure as 21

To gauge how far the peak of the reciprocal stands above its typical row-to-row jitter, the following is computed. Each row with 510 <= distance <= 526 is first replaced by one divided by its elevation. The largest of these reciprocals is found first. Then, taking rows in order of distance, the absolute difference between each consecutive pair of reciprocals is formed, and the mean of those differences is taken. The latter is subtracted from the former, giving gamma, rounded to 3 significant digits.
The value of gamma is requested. 0.229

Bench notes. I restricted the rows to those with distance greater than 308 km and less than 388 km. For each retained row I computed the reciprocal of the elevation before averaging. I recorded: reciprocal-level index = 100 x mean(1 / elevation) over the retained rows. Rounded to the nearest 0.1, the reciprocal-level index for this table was 25.7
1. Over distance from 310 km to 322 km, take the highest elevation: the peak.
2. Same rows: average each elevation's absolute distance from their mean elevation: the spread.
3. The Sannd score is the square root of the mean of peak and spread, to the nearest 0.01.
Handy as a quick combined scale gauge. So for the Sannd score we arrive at 1.58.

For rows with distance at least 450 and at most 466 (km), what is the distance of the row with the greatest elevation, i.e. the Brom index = 463 km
